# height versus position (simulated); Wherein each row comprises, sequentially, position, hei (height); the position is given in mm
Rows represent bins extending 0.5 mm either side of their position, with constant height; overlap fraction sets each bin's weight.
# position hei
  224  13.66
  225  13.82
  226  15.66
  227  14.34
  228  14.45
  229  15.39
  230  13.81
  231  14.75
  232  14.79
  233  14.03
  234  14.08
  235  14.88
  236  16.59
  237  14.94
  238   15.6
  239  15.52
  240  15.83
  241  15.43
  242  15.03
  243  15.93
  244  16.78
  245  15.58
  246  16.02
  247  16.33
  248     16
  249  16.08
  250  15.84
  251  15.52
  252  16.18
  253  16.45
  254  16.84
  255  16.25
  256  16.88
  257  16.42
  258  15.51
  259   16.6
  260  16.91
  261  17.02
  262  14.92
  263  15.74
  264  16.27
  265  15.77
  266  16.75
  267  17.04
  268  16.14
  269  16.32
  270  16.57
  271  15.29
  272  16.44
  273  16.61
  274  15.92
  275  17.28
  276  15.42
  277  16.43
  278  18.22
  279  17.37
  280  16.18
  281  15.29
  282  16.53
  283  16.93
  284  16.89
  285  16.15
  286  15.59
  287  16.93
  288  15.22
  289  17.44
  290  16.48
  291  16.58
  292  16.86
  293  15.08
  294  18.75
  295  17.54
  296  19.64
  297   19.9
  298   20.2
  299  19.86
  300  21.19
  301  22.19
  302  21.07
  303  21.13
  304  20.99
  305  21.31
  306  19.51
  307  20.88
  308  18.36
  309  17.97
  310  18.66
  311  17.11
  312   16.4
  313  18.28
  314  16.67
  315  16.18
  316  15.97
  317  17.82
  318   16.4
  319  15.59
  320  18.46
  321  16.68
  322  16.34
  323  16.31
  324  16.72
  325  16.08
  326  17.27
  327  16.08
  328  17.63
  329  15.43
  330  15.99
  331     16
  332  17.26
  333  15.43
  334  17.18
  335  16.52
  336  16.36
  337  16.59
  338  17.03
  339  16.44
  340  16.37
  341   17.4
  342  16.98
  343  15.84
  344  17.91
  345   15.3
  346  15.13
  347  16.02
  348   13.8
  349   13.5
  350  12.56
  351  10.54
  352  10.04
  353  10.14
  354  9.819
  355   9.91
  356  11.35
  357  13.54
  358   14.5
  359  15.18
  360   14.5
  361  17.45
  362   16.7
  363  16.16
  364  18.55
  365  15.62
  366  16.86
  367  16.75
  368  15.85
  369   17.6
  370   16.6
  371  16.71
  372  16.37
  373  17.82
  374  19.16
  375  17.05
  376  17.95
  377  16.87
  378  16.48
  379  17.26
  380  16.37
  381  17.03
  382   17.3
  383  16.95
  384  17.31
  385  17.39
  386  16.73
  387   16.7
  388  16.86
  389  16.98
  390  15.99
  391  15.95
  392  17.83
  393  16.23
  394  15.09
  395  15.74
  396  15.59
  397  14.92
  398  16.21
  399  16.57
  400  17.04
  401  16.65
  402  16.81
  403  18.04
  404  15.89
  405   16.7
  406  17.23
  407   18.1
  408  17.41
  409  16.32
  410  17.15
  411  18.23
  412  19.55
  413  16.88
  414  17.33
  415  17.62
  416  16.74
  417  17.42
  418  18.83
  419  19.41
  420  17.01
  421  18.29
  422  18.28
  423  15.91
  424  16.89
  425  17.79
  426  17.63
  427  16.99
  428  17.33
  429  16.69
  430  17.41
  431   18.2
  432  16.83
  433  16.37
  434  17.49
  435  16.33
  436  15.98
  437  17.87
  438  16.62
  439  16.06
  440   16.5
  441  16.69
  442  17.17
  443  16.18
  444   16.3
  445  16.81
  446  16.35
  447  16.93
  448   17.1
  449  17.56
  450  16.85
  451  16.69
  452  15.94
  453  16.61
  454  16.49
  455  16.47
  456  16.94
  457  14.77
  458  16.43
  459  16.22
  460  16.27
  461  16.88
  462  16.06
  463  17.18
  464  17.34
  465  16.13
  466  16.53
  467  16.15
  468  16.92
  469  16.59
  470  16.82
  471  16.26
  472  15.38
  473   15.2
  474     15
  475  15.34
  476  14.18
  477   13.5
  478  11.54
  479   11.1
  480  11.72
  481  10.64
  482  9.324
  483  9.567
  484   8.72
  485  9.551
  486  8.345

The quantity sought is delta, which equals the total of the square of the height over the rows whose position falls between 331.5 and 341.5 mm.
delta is 2778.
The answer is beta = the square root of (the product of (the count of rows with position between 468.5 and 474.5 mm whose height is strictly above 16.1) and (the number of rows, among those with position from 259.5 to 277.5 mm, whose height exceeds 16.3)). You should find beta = 5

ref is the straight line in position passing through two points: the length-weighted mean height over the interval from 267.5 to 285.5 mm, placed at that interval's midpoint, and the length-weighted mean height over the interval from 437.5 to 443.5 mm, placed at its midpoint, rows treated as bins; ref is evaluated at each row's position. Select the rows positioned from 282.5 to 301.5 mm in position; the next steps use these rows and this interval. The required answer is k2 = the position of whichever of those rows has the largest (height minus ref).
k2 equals 301 mm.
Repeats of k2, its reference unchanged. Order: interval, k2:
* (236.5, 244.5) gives 244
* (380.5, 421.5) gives 412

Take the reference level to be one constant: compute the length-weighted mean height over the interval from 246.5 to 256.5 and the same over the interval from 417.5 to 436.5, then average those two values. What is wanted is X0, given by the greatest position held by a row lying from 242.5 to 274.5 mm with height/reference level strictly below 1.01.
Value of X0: 274 mm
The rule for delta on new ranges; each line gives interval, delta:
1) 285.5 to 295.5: 2783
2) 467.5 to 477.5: 2420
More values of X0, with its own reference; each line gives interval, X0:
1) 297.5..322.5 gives 322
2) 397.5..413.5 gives 413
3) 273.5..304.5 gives 293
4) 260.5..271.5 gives 271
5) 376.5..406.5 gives 405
